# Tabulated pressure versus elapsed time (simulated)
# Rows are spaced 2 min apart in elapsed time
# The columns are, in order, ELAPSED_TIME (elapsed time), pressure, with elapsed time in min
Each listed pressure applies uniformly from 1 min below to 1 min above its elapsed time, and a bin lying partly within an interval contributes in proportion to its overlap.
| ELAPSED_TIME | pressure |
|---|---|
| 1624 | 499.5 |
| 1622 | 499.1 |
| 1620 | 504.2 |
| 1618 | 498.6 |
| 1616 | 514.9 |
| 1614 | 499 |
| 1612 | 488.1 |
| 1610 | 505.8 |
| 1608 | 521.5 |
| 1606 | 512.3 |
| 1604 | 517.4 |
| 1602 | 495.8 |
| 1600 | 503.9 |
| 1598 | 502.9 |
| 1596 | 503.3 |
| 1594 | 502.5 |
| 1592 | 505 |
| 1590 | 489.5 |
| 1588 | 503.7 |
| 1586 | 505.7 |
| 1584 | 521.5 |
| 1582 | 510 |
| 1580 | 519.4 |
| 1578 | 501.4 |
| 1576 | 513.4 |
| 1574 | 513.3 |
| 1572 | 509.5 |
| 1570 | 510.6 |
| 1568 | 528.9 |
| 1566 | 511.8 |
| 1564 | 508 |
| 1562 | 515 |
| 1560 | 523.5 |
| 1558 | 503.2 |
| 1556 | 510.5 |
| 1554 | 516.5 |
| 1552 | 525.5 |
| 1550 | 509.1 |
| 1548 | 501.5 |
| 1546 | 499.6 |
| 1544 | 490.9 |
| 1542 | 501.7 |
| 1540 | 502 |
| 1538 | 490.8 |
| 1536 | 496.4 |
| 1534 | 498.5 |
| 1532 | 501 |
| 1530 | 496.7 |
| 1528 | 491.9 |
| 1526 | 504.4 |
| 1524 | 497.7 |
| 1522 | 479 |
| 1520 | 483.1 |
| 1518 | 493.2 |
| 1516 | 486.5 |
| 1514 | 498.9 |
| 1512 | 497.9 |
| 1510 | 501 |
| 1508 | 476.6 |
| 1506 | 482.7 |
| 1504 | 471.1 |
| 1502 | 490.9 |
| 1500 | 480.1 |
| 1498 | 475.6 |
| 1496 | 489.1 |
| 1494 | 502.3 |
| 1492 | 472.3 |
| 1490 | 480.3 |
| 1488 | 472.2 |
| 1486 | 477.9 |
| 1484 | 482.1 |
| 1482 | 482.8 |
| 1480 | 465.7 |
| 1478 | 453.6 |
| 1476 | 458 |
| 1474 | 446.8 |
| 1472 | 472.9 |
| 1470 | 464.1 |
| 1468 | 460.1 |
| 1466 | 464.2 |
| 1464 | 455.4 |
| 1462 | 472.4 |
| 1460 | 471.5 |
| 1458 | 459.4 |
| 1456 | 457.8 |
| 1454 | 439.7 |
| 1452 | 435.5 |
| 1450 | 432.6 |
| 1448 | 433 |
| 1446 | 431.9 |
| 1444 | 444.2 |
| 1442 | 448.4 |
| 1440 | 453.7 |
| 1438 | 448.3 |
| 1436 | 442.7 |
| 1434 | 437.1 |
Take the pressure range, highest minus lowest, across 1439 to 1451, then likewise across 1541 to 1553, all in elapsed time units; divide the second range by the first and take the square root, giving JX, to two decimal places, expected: 1.26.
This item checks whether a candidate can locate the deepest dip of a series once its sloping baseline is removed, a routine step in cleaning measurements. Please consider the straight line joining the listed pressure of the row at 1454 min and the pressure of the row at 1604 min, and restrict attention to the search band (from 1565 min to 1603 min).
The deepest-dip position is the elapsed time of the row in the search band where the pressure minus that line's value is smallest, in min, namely 1590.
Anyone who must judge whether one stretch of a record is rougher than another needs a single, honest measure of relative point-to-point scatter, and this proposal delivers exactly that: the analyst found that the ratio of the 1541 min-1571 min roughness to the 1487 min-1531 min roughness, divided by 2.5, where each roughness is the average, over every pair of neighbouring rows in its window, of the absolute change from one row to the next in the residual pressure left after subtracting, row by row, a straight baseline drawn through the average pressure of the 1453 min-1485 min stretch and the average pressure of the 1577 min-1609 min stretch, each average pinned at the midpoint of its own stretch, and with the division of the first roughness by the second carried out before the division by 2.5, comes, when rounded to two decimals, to 0.37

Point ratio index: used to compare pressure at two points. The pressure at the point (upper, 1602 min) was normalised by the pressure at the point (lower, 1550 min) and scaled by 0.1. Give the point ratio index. 0.097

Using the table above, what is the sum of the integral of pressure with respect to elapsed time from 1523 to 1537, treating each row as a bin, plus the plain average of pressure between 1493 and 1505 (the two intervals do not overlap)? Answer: 7458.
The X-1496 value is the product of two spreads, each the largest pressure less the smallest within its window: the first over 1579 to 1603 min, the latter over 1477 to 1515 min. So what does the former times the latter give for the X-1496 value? 1558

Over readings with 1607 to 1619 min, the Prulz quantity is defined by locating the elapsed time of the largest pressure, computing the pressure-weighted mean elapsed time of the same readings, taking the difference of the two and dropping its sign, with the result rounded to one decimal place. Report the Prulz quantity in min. 5.0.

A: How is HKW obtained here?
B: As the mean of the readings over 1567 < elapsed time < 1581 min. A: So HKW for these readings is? 514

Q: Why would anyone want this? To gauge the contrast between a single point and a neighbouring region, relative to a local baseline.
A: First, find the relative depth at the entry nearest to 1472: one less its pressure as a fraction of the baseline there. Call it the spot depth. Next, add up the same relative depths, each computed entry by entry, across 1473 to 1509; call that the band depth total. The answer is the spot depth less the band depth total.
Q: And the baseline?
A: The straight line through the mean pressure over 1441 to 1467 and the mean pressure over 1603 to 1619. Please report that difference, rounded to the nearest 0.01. 0.44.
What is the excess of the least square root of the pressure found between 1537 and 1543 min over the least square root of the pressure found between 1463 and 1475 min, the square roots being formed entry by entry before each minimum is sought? 1.0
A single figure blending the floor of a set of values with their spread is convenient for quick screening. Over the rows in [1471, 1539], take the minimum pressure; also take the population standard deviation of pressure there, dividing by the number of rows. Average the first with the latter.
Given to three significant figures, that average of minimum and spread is 230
